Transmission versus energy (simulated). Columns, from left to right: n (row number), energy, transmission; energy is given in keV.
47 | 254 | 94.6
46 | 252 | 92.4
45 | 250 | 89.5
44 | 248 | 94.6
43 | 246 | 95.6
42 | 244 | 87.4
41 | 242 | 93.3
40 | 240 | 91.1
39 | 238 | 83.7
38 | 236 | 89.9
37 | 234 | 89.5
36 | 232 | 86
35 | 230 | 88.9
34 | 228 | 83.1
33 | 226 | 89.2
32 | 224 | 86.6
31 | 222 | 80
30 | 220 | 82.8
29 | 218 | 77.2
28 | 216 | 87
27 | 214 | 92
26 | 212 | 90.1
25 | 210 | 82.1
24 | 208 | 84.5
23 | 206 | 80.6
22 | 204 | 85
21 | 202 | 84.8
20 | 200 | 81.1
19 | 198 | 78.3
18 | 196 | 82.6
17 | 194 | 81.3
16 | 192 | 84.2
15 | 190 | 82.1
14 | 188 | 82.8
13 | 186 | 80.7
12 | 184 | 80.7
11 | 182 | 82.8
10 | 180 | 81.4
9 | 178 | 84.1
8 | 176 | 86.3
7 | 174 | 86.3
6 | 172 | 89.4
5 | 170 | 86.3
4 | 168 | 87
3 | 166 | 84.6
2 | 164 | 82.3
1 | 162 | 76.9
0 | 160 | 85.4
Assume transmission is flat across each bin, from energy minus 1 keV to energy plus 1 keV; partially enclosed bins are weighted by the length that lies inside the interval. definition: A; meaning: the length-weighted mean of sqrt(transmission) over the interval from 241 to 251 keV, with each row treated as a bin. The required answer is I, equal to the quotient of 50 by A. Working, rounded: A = 9.59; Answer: 5.21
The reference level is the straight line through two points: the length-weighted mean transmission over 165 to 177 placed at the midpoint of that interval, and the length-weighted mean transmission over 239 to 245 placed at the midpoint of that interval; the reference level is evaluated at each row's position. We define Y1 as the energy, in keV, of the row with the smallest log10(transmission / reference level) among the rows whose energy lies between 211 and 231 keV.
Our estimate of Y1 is 218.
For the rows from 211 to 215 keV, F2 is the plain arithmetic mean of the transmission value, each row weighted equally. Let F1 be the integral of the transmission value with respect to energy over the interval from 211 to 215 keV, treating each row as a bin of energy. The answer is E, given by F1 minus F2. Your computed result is 273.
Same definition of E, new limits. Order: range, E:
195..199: 241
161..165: 239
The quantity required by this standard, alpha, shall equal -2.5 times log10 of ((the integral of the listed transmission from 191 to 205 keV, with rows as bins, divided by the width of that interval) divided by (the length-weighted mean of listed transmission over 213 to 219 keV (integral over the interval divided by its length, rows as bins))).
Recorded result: 0.04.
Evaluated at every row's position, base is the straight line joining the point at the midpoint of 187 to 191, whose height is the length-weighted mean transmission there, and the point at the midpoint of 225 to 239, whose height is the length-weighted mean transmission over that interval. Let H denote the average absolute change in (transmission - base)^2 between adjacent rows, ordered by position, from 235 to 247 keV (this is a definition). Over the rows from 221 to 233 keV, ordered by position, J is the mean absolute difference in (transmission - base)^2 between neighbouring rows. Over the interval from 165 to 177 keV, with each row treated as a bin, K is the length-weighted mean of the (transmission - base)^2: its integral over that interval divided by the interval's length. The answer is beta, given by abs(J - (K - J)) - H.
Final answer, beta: -6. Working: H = 21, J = 12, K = 40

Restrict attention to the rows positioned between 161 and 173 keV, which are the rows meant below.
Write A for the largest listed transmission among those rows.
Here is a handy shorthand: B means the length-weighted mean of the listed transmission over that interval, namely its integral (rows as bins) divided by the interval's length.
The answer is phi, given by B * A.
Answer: 7547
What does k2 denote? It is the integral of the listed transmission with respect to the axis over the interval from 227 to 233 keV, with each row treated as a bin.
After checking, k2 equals 516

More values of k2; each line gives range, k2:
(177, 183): 497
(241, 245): 361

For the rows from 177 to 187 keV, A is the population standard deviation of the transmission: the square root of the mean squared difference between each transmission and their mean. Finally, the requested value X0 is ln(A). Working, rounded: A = 1.3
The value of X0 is 0.3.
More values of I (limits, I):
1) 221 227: 5.42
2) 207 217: 5.36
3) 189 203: 5.52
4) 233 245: 5.30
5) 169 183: 5.42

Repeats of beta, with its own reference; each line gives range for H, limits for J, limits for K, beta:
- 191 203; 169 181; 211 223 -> 5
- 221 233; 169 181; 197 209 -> 28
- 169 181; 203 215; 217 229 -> -18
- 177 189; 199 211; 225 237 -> 8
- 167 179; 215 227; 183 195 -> 55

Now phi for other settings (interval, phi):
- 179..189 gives 6763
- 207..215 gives 8020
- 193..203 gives 6921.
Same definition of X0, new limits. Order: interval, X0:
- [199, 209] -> 0.7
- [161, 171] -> 1.3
